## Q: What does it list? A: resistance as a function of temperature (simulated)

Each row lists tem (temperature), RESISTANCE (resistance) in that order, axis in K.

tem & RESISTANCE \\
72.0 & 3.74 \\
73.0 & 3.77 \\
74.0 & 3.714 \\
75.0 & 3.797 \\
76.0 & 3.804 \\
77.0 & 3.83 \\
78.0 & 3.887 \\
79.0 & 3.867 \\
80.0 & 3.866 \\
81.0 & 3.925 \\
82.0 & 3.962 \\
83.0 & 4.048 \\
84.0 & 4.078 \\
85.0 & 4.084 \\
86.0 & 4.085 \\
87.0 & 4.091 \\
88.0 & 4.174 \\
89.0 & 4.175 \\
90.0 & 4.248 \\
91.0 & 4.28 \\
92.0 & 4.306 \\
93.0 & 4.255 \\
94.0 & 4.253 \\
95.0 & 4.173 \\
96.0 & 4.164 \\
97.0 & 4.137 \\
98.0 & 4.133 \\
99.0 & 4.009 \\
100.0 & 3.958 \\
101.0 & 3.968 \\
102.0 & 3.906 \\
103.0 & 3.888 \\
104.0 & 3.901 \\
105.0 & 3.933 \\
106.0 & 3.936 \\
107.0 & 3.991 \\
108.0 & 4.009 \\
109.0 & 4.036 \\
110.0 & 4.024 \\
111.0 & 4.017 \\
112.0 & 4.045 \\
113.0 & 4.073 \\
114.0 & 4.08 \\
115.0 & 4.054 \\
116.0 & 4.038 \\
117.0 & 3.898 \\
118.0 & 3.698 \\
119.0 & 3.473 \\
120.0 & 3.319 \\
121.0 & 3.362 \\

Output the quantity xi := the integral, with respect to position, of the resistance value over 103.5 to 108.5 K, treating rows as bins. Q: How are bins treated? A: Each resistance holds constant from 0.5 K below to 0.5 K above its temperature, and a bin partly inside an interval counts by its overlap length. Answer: 20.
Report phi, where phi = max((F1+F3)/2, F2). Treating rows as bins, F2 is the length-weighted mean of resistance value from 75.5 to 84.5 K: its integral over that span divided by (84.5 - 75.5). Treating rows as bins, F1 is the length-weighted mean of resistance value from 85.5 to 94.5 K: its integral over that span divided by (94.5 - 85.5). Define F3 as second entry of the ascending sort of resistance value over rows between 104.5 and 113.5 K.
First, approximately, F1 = 4.21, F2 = 3.92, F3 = 3.936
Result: 4.07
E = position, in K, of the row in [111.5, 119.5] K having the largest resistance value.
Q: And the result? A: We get 114.0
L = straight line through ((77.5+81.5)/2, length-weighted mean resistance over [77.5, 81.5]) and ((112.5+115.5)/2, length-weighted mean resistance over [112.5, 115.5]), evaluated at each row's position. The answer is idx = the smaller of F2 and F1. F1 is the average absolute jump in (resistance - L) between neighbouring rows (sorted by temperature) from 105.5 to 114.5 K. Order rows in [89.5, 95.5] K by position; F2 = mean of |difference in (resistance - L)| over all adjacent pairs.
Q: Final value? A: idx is 0.0201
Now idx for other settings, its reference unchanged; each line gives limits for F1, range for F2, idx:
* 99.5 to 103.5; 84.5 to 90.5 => 0.0309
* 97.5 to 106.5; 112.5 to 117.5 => 0.0397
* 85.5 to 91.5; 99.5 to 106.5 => 0.0220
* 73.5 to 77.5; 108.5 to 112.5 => 0.0174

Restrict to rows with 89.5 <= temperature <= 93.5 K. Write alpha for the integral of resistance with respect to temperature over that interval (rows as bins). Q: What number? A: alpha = 17.09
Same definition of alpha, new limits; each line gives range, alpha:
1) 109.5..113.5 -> 16.16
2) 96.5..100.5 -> 16.24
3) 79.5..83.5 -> 15.80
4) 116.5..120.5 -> 14.39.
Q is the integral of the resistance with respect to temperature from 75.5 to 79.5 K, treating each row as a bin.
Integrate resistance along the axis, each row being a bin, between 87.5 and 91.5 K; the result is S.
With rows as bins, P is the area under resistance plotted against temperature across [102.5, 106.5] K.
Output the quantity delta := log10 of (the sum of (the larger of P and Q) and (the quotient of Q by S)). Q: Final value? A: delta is 1.22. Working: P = 15.7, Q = 15.4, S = 16.9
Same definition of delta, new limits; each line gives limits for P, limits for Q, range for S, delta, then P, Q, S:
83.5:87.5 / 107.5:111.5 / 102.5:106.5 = 1.24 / 16.3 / 16.1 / 15.7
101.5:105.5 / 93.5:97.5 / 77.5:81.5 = 1.25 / 15.6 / 16.7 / 15.5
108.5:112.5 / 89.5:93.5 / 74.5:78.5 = 1.26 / 16.1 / 17.1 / 15.3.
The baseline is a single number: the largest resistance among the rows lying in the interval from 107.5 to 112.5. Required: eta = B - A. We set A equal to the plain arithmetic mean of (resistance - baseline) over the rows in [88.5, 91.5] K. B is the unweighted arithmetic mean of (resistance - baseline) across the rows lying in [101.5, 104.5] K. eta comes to -0.34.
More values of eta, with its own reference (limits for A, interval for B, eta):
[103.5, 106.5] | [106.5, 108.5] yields 0.08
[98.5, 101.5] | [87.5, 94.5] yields 0.26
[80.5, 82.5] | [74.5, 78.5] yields -0.11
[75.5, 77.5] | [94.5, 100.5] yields 0.28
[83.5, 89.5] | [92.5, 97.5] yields 0.08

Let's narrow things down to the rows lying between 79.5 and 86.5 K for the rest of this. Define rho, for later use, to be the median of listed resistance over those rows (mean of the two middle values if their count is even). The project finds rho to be 4.05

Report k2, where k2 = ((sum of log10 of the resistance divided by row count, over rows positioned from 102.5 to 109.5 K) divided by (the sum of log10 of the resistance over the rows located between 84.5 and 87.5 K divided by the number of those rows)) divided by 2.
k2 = 0.488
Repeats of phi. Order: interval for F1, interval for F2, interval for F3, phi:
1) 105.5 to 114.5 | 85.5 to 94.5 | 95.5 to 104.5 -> 4.21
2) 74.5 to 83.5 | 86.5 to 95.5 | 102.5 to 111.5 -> 4.22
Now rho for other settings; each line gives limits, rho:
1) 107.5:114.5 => 4.04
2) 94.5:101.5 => 4.13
